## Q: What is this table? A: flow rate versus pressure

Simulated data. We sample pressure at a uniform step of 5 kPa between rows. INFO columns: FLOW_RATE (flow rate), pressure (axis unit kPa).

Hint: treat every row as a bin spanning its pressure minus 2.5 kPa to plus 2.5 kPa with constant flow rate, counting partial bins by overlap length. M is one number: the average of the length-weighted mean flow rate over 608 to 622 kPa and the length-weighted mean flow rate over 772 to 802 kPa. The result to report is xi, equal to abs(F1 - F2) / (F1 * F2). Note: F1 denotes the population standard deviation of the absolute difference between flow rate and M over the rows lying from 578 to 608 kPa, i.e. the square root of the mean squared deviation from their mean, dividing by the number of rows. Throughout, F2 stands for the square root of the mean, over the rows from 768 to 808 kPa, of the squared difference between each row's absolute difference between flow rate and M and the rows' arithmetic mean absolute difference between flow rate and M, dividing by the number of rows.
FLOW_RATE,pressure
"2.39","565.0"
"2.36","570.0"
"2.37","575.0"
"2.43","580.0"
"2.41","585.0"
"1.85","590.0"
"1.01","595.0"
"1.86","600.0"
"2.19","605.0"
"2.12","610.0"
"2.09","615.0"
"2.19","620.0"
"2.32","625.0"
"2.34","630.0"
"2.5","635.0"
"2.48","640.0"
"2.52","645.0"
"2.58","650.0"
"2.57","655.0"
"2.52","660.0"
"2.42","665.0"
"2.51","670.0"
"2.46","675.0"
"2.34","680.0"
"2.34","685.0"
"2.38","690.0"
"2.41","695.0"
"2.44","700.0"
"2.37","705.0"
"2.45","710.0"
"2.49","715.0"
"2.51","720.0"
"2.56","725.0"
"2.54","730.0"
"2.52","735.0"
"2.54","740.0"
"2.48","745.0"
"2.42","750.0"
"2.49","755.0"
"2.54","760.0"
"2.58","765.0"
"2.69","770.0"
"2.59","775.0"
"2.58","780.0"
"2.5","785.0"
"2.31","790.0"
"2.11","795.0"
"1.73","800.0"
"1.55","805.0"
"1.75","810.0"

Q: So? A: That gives 3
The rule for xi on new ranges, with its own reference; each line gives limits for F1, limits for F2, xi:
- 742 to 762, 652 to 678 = 4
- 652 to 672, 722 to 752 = 3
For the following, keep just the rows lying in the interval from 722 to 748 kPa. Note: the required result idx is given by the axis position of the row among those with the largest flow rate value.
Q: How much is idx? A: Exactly 725.0 kPa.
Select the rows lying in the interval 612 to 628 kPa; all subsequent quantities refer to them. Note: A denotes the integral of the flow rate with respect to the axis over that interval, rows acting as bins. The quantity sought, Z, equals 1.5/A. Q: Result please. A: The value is 0.0426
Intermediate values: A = 35.2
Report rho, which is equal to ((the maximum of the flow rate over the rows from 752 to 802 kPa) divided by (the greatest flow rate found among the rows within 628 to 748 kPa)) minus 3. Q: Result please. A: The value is -1.957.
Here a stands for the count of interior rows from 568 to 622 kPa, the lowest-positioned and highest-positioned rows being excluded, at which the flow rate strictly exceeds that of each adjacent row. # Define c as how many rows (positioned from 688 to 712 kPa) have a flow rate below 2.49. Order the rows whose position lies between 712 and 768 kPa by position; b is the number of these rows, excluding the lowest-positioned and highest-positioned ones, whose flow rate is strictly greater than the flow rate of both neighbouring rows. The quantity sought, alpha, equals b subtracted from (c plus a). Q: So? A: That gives 5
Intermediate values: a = 2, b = 2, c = 5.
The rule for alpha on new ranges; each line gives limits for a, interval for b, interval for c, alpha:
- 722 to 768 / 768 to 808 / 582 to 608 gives 6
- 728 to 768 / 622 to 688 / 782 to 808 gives 2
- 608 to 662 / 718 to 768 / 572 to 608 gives 7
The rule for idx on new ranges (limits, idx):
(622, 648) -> 645.0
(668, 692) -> 670.0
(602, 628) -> 625.0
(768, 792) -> 770.0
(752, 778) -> 770.0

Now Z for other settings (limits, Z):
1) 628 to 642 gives 0.0439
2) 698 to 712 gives 0.0443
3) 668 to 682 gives 0.0440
